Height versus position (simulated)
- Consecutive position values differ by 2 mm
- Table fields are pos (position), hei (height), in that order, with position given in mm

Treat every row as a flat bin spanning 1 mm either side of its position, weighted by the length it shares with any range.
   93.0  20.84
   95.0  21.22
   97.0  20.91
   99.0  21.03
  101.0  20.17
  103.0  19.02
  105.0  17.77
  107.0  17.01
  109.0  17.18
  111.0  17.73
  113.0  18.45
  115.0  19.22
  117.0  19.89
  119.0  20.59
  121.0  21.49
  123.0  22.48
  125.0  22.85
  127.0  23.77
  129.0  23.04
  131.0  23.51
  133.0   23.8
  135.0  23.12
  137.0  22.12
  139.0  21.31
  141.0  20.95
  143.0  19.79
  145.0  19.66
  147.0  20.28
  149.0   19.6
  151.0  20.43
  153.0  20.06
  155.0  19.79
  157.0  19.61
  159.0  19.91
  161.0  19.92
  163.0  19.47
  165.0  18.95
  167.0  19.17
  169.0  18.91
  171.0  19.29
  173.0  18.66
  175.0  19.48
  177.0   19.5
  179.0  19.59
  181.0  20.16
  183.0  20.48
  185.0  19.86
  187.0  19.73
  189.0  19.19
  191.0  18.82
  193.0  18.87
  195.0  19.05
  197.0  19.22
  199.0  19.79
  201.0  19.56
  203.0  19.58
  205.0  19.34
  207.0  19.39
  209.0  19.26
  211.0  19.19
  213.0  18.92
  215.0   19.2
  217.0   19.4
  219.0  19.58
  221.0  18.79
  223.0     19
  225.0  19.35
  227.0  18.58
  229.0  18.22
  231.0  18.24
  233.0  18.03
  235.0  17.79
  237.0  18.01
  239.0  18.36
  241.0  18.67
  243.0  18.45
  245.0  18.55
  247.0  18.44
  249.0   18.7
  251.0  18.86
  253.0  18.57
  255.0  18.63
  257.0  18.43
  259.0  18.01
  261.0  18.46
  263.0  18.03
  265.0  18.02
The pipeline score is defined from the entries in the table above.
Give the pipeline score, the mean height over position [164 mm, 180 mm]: 19.2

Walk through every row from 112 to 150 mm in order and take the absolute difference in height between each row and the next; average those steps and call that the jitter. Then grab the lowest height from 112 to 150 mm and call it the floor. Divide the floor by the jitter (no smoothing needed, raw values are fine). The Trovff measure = 27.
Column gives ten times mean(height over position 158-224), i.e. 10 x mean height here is 194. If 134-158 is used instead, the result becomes 206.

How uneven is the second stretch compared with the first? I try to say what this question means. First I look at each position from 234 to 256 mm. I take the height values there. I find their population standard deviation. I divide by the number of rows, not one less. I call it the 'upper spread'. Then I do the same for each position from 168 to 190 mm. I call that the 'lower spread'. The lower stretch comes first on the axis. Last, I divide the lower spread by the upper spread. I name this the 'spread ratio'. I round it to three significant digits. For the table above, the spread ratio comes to 1.69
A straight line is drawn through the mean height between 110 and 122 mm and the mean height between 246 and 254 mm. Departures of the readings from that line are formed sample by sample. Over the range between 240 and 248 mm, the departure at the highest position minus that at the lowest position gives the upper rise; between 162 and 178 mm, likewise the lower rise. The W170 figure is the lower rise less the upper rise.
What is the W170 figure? 0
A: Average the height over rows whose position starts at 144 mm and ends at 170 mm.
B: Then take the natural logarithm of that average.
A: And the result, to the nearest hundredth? 2.98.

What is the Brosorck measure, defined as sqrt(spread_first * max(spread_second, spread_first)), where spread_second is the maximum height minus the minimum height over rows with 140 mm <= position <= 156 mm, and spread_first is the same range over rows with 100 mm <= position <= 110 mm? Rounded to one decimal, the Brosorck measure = 3.2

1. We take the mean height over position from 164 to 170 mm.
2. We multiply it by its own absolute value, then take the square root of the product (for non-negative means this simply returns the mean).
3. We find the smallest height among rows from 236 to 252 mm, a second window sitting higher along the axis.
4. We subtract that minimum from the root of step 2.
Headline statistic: 1.0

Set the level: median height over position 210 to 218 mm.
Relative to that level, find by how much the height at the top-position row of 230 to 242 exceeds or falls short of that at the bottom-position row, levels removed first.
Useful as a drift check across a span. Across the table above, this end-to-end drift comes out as 0.4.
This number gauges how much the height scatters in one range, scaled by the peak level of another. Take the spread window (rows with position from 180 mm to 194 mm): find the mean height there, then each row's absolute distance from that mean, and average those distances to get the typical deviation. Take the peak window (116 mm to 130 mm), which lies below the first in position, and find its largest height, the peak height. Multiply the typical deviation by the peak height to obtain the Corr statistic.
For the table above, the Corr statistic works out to 13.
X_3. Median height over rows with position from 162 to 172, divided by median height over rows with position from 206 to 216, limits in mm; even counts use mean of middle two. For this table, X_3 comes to 1.00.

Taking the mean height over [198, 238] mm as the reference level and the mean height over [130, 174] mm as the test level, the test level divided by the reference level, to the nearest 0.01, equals 1.07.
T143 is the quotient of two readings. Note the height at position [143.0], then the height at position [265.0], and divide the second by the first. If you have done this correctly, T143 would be 0.91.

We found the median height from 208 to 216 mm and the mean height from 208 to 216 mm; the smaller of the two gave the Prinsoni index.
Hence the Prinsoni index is 19.1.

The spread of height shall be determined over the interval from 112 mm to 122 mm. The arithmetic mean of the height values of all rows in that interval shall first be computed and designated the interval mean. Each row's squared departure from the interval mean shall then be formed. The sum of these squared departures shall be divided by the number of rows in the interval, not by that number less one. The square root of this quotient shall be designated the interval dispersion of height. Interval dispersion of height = 1.06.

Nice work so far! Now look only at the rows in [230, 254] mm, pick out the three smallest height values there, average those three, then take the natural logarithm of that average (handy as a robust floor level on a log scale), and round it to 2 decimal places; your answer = 2.89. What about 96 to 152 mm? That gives 2.85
